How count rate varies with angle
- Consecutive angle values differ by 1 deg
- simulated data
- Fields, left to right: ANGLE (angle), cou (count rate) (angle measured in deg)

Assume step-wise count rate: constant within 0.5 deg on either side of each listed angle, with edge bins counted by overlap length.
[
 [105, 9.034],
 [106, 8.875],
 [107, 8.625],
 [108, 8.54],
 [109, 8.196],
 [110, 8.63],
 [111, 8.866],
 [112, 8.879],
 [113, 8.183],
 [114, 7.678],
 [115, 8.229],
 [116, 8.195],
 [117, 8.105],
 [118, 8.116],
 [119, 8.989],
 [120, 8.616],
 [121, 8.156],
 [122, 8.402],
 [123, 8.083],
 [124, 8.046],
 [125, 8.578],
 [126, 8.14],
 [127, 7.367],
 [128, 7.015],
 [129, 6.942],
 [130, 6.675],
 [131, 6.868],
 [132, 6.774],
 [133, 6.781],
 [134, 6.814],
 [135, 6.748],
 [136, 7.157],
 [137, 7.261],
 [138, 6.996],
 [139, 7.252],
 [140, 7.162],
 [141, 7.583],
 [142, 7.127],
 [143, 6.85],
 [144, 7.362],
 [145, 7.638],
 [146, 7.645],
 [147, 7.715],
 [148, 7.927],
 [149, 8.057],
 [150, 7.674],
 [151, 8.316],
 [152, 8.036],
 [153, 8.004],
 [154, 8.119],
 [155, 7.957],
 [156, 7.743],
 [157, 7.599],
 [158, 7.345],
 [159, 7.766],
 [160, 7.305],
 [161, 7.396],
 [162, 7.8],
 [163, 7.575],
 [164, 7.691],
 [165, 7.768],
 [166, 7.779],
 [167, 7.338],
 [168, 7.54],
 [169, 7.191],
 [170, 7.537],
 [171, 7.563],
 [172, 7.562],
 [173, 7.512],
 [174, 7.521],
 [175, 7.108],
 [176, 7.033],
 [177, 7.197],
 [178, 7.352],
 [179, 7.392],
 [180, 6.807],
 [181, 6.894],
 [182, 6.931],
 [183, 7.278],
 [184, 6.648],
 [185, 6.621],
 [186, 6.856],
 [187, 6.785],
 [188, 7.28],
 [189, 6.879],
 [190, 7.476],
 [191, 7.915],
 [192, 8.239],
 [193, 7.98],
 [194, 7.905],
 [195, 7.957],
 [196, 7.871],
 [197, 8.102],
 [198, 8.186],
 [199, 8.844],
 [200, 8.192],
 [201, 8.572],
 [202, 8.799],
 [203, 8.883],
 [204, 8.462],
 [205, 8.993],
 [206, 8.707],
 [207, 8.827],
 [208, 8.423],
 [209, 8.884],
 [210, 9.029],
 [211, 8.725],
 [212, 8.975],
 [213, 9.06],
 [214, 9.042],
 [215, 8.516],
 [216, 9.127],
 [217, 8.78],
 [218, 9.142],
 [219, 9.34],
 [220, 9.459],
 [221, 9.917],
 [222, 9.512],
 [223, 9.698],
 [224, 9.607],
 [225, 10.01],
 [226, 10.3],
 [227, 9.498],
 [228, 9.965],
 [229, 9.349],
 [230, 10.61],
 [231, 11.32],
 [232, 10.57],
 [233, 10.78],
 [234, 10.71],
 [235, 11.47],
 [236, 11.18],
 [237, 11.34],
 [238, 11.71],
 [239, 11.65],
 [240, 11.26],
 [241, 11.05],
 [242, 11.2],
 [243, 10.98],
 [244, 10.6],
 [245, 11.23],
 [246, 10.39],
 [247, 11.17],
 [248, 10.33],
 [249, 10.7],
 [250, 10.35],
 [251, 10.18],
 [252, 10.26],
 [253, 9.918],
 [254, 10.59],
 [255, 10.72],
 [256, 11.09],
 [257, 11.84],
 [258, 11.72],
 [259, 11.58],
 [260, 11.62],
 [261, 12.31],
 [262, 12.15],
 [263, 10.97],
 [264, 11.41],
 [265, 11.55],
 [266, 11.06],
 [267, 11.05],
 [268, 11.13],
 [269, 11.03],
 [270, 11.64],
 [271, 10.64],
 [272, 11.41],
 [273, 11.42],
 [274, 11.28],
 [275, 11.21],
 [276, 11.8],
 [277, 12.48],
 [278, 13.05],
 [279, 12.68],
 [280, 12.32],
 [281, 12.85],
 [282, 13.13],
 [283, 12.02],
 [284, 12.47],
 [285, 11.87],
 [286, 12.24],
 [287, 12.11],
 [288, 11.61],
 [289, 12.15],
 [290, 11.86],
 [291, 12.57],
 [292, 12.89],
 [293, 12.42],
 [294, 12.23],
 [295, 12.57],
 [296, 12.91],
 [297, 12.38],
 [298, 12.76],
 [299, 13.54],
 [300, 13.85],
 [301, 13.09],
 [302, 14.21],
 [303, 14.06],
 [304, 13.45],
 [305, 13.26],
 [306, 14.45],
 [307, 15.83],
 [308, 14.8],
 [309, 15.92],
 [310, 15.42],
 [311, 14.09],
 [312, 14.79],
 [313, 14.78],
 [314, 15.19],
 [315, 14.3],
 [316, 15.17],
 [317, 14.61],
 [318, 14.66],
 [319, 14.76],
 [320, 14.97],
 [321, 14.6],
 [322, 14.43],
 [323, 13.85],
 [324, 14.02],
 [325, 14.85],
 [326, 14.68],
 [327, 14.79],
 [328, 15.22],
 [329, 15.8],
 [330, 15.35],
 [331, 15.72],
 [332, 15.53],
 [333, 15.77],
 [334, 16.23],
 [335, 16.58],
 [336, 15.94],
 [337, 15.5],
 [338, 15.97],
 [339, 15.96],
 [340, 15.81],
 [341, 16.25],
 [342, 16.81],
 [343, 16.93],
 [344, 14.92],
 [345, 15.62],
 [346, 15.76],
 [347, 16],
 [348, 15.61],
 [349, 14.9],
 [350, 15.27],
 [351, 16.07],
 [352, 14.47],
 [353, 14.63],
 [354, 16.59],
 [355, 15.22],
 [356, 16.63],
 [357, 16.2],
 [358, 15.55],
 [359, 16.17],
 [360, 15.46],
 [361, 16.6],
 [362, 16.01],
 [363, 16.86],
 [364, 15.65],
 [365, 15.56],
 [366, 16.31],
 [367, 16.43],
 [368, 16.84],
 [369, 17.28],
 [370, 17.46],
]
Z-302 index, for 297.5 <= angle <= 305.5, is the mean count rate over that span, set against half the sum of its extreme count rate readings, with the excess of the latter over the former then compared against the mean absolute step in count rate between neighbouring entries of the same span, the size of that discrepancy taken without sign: 0.60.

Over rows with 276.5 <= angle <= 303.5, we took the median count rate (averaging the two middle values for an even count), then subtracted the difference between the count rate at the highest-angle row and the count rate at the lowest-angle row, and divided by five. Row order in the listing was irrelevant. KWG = 2.2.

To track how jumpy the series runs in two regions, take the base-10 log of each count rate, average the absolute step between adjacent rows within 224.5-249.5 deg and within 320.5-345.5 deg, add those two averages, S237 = 0.032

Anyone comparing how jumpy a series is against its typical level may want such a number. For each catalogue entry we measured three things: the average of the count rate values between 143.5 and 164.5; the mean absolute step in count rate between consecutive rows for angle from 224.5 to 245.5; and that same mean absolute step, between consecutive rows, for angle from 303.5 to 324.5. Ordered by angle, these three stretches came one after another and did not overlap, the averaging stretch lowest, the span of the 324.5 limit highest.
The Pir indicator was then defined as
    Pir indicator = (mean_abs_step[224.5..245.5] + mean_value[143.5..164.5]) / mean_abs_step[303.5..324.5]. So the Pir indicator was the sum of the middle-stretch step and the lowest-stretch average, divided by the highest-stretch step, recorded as 13.8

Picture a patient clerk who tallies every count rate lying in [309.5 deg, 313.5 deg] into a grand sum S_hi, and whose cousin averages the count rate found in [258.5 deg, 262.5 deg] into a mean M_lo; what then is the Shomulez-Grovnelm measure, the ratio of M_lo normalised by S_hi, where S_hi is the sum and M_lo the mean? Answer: 0.20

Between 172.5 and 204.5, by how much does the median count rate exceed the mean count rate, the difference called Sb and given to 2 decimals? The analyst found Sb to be -0.11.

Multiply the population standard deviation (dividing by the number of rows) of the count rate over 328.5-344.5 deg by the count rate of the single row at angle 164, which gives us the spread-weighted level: 3.9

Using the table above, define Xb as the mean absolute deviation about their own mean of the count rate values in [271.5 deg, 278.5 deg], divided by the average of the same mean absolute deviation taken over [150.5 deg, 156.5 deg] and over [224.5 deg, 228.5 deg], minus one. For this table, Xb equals 2.1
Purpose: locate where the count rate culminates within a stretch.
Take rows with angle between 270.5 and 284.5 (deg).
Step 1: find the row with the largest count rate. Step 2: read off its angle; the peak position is 282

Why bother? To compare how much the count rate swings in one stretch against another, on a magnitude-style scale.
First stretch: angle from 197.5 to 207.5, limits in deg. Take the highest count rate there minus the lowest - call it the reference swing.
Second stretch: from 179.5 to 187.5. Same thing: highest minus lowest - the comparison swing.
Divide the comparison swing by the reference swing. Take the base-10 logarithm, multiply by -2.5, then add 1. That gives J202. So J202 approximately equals 1.2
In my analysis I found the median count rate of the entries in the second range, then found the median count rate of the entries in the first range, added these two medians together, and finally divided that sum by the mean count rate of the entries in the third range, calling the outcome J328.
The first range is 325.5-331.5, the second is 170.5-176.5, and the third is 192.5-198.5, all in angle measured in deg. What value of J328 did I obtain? 2.85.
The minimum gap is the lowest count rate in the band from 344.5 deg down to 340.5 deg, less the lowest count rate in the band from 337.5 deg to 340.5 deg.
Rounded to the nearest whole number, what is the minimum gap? -1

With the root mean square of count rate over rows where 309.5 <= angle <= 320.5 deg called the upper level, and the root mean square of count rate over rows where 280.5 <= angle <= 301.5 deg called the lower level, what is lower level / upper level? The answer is 0.85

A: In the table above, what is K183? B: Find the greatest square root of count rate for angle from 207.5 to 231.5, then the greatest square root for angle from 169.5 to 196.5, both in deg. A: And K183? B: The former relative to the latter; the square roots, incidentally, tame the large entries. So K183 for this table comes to 1.17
